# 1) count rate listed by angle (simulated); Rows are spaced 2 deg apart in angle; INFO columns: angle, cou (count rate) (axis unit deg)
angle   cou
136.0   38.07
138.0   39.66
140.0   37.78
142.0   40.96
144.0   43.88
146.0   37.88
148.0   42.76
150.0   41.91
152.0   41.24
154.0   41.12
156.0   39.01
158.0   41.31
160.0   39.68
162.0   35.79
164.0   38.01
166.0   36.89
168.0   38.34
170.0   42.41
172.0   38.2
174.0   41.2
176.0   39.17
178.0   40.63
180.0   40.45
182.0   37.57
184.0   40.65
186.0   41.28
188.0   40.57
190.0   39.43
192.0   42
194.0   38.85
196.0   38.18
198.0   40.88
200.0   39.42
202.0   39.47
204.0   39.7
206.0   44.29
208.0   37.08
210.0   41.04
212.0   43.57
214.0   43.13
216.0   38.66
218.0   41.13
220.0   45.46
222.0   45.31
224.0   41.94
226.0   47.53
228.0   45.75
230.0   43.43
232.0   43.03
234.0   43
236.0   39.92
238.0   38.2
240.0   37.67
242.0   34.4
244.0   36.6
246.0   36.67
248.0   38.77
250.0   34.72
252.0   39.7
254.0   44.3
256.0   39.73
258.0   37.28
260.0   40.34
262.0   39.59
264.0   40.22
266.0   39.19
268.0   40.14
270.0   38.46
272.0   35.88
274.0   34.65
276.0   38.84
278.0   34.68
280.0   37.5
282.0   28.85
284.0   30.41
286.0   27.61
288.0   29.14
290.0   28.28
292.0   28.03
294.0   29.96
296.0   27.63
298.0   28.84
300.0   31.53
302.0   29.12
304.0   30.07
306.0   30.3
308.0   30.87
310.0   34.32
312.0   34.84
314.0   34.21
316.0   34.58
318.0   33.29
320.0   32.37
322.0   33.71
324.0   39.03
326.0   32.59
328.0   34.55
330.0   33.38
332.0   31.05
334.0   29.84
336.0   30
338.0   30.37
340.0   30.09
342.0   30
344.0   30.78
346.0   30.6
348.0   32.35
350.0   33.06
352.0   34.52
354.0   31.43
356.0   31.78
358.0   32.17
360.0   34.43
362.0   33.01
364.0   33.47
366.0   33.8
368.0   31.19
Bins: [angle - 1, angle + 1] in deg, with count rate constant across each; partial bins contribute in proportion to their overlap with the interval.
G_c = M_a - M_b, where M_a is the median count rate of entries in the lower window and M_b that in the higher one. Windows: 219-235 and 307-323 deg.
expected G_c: 10.4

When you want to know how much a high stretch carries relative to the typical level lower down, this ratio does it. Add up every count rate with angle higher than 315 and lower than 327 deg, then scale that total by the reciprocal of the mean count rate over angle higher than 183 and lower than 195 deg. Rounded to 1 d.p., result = 5.1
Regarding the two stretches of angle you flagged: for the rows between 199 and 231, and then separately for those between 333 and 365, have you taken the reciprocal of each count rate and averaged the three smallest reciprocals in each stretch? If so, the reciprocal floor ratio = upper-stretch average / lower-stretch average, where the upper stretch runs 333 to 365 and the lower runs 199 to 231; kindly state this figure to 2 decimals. 1.35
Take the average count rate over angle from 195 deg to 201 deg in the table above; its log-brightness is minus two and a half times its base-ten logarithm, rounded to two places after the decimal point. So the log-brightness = -3.99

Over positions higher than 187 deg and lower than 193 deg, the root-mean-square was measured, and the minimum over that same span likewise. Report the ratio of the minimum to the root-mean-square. 0.97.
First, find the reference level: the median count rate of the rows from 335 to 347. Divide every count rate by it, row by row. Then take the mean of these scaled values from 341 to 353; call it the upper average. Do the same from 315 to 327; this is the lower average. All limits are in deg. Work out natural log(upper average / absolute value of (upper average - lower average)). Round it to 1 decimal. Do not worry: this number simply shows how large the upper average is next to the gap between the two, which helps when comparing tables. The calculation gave 2.6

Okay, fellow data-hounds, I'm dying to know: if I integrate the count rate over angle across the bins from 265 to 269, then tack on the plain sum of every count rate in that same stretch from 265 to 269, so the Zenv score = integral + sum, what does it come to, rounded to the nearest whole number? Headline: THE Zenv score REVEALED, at 238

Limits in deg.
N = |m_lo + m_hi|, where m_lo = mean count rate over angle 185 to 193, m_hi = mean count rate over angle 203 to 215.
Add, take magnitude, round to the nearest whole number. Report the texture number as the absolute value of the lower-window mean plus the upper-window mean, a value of 82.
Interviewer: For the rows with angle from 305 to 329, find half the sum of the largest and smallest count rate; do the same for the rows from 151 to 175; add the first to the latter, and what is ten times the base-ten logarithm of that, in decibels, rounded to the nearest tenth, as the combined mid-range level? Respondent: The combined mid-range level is 18.7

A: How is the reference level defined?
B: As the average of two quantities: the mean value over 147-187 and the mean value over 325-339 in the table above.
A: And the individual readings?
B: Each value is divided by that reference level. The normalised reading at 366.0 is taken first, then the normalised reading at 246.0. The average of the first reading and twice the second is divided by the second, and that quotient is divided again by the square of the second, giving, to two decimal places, 1.39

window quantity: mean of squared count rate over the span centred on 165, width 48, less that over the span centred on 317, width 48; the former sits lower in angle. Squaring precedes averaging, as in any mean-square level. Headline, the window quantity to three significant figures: 580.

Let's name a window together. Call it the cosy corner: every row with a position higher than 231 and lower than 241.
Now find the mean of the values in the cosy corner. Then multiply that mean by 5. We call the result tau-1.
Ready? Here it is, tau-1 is 202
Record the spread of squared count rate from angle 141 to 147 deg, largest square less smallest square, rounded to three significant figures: 491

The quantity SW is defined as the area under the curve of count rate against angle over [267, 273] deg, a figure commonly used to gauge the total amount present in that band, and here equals 229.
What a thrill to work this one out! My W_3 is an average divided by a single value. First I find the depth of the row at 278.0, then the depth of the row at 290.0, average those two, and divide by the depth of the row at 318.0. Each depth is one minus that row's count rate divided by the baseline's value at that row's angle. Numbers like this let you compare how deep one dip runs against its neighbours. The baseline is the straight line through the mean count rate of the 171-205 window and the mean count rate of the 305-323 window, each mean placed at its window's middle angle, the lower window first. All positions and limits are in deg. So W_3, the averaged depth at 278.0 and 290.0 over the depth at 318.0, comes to -9.3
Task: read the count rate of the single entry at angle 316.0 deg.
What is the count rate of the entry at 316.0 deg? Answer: 34.58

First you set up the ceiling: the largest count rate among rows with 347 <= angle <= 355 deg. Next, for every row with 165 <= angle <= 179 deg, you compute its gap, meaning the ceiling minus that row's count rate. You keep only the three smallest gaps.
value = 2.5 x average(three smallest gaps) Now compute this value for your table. -17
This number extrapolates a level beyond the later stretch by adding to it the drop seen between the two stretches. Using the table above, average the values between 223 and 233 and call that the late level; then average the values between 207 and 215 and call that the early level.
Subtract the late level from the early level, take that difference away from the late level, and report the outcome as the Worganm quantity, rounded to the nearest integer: 47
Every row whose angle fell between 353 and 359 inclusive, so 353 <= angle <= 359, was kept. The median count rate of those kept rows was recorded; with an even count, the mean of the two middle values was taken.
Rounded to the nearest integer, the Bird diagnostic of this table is 32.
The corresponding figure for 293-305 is 30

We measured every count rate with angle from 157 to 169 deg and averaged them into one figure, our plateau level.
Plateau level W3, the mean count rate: 38.3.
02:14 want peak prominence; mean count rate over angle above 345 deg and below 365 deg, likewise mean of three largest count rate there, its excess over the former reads 1.5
